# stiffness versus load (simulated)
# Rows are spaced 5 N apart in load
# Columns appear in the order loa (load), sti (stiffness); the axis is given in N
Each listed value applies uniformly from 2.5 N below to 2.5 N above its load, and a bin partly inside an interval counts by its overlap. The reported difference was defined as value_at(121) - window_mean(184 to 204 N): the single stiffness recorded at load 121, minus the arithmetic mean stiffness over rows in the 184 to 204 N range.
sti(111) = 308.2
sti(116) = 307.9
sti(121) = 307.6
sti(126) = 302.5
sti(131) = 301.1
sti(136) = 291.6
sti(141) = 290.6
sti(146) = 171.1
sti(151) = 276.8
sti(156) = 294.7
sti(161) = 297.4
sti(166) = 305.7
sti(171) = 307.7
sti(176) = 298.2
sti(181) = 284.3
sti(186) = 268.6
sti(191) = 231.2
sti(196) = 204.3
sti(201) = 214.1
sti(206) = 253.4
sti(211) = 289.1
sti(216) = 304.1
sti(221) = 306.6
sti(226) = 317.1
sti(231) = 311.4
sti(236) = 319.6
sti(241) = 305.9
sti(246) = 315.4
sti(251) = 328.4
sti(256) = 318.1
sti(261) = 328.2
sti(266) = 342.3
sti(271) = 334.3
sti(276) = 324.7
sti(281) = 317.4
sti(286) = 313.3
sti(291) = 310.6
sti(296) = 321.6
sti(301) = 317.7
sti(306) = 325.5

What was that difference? 78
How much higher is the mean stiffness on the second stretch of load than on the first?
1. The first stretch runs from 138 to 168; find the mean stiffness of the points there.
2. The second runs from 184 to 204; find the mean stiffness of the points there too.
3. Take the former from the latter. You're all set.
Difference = -43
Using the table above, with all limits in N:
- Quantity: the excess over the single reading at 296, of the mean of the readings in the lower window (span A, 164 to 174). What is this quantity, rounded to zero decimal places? -15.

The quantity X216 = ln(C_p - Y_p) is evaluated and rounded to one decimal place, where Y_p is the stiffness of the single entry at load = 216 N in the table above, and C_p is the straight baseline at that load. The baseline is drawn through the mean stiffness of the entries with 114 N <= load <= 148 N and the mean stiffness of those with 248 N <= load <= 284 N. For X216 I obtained 1.9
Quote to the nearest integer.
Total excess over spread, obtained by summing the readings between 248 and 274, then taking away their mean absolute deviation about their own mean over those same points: 1645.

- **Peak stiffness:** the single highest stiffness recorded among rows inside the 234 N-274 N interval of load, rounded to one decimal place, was 342.3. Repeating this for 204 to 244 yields 319.6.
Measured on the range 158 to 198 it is 307.7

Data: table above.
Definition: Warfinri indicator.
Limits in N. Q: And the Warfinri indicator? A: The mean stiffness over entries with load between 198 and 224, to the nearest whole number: 273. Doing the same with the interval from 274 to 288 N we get 318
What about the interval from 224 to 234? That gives 314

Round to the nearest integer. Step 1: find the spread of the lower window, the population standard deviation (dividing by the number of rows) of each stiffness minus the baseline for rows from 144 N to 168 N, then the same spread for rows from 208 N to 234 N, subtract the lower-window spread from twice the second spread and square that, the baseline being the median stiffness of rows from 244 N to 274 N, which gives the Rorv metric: 969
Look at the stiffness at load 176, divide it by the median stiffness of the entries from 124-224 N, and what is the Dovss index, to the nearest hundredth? 1.02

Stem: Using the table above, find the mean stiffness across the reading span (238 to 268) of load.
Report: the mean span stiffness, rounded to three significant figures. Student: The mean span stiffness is 323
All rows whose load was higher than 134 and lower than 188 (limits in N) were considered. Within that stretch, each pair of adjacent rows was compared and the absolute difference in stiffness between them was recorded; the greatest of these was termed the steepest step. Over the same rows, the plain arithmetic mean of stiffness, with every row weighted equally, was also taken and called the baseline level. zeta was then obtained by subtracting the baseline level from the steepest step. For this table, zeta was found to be -161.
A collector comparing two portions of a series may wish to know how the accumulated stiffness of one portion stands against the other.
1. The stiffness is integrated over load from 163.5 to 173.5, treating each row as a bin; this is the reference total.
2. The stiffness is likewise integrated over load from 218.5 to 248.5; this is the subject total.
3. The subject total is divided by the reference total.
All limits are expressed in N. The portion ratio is 3.1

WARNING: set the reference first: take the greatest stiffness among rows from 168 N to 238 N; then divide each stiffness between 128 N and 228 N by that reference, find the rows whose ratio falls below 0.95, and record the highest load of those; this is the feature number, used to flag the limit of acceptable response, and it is 211 N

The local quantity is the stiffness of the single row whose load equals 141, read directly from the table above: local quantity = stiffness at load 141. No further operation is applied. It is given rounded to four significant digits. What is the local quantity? 290.6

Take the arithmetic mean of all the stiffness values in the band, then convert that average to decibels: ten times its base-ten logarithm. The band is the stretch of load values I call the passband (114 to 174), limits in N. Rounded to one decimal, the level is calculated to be 24.6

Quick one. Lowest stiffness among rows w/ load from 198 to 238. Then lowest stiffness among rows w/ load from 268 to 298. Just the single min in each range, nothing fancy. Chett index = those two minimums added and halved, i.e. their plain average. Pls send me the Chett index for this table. 262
